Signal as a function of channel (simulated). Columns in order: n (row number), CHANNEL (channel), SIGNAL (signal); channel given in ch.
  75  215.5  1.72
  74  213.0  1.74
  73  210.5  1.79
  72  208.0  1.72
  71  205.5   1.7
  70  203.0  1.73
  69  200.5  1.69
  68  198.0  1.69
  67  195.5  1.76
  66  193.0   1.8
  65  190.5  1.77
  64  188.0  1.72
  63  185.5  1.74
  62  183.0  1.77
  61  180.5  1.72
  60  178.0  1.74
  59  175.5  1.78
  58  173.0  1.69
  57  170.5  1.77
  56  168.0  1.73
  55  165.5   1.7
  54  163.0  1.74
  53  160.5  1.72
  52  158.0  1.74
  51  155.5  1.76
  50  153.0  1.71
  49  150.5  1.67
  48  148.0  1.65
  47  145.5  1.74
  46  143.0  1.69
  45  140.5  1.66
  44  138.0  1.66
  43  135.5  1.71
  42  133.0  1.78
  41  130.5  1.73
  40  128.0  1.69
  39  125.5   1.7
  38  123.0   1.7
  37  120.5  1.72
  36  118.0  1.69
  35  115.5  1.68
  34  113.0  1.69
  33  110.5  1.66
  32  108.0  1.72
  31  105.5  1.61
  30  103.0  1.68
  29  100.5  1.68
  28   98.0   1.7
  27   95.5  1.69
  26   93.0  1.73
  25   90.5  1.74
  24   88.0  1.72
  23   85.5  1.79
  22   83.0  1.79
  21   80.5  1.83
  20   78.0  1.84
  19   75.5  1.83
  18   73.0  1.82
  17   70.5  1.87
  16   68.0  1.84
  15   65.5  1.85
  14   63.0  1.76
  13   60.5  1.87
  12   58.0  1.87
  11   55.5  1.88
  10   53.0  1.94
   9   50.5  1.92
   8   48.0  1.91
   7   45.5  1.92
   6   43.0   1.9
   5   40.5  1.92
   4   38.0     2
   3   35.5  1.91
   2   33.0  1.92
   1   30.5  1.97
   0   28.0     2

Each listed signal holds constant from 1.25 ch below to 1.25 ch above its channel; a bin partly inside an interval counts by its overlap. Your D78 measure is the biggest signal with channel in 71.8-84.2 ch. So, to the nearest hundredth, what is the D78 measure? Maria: 1.84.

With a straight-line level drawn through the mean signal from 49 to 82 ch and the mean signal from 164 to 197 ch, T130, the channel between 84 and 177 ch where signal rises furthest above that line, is 175.5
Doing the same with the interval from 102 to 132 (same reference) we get 130.5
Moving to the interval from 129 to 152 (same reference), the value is 133.0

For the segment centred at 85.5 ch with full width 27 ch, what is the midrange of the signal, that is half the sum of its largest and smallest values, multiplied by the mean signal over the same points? 3.13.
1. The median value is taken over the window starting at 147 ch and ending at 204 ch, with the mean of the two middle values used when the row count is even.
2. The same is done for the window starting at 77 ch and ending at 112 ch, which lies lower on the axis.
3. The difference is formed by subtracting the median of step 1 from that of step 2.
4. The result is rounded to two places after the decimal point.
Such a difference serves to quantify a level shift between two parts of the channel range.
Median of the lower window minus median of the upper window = -0.01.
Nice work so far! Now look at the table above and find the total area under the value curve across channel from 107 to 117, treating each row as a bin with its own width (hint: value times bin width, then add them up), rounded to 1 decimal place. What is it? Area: 16.9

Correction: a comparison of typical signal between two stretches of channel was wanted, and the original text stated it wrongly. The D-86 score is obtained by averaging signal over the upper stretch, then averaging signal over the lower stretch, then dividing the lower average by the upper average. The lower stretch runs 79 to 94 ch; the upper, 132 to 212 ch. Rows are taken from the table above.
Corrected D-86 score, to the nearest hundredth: 1.02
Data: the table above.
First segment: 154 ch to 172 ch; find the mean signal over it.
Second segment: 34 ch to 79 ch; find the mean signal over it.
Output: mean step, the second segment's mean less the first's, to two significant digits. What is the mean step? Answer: 0.14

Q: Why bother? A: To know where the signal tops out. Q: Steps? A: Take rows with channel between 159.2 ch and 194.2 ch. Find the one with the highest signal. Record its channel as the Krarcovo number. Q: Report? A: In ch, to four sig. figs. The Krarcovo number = 193.0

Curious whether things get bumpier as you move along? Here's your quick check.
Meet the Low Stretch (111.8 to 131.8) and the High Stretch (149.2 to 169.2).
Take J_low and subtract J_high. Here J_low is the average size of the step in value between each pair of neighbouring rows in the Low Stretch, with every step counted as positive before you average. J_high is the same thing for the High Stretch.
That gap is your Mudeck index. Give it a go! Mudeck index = -0.014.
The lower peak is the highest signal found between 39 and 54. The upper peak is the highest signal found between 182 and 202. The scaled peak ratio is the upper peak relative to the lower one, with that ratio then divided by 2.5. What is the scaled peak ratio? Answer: 0.371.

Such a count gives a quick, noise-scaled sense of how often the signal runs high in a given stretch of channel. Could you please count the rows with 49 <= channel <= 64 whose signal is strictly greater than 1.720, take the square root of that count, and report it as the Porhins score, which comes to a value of 2.4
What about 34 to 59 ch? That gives 3.2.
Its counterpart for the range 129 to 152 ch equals 1.7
